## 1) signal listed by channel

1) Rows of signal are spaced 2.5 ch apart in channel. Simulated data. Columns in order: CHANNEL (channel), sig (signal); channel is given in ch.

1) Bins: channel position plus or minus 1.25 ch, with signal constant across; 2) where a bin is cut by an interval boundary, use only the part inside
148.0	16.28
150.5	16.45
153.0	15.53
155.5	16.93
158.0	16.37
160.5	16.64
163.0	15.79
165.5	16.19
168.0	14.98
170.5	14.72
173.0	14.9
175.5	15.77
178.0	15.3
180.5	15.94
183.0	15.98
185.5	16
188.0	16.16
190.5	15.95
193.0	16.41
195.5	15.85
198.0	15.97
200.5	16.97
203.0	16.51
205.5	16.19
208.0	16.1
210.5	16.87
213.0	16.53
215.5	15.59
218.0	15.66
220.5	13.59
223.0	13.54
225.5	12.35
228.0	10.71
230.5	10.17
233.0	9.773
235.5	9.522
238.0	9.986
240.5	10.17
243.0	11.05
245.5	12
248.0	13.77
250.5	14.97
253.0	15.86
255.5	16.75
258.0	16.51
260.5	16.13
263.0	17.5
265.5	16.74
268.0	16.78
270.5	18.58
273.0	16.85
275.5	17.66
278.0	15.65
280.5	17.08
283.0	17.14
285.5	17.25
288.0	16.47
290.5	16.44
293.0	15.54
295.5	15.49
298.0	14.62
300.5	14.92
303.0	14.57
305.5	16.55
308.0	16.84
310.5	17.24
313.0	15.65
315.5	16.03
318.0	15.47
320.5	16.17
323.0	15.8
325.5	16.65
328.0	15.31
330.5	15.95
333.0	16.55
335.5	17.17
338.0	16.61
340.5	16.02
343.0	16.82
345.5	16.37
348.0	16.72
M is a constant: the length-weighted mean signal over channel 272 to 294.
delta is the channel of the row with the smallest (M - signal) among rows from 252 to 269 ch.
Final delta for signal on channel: 263.0 ch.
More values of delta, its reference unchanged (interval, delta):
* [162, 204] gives 200.5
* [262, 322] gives 270.5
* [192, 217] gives 200.5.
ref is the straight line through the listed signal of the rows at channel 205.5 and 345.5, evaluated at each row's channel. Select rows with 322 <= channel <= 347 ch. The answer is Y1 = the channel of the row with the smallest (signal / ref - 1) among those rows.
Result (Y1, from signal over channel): 328.0 ch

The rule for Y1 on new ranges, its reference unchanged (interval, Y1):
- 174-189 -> 178.0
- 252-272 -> 253.0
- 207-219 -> 215.5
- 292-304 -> 303.0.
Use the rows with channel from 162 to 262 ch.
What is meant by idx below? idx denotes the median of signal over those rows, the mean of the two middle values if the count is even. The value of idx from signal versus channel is 15.8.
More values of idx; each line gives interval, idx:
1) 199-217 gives 16.5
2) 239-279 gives 16.3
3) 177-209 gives 16.0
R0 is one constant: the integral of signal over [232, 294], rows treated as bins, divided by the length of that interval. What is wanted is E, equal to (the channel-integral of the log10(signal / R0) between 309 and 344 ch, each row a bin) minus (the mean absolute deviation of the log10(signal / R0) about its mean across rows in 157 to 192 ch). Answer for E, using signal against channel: 1.1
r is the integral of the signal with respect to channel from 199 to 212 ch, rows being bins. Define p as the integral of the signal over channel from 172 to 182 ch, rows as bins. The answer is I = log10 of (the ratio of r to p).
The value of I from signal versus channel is 0.1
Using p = 155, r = 215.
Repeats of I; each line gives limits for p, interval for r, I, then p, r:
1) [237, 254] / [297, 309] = -0.1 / 213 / 186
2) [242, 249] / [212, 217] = 0.0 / 86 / 80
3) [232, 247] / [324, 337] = 0.1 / 157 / 212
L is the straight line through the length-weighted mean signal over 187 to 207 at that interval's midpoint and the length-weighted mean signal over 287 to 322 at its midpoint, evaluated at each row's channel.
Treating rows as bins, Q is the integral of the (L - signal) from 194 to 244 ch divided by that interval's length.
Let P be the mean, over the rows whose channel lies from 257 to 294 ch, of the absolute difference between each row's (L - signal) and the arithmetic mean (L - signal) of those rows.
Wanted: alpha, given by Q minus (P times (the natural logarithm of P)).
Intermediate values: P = 0.6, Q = 2.49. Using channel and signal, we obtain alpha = 3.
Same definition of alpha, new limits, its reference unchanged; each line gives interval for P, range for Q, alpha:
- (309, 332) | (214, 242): 5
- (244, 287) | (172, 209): 0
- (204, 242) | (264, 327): -3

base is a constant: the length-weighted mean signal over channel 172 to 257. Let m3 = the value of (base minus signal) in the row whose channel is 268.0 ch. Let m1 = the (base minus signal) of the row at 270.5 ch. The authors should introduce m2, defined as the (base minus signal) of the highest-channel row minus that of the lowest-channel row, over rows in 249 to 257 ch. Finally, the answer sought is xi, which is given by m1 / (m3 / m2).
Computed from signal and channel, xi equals -3.1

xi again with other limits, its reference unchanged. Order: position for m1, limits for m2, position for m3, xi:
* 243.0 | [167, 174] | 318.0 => -0.2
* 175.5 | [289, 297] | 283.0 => 0.5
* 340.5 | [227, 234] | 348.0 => 0.7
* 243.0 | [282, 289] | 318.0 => -2.1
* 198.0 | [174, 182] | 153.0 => -0.2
